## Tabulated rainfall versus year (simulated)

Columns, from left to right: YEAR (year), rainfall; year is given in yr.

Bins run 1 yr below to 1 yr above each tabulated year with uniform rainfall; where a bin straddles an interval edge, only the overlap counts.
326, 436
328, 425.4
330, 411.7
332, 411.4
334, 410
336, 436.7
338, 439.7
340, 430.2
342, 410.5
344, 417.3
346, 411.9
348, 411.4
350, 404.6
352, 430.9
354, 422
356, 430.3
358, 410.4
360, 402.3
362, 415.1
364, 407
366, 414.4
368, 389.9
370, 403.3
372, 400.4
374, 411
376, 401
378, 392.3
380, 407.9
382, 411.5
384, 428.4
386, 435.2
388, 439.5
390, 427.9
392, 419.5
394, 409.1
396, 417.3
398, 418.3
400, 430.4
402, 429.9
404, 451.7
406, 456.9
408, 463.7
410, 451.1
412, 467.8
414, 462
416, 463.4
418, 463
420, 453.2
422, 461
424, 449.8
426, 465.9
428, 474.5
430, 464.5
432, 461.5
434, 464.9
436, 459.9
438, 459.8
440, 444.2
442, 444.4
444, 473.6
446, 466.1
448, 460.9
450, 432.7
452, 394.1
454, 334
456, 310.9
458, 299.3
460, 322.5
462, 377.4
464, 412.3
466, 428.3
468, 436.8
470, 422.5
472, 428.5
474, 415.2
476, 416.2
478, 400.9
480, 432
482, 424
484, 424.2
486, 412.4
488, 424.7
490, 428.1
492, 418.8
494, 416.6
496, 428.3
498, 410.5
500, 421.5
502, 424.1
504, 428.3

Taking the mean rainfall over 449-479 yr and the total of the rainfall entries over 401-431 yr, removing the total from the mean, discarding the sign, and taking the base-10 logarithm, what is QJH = 3.812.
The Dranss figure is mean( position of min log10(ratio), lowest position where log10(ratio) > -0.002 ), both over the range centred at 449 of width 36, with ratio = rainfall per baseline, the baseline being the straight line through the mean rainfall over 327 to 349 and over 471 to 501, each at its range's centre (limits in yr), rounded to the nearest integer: 445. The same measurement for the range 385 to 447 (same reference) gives 390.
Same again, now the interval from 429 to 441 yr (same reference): 435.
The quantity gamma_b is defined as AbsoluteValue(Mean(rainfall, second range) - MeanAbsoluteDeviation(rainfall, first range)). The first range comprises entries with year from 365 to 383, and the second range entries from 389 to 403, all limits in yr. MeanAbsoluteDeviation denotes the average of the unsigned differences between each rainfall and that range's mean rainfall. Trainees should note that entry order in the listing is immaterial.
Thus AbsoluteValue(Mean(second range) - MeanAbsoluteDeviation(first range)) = 415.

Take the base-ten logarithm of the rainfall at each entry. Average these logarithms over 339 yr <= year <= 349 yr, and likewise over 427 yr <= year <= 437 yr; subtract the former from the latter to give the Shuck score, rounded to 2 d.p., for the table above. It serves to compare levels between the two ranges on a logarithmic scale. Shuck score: 0.05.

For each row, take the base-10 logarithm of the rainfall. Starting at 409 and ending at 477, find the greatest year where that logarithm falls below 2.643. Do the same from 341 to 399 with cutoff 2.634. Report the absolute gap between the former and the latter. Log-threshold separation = 78 yr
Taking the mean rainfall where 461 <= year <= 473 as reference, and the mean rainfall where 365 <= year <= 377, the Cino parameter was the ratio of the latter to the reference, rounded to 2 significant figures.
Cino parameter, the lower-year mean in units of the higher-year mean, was 0.97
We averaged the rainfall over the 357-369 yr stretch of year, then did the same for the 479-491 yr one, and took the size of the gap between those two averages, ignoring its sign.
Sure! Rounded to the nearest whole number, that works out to 18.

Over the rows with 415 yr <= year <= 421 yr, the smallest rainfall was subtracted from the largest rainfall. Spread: 10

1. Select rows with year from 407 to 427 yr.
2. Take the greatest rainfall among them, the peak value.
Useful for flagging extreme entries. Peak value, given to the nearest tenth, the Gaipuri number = 467.8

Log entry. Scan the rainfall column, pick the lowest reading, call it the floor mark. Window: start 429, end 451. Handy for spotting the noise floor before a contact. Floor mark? 432.7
